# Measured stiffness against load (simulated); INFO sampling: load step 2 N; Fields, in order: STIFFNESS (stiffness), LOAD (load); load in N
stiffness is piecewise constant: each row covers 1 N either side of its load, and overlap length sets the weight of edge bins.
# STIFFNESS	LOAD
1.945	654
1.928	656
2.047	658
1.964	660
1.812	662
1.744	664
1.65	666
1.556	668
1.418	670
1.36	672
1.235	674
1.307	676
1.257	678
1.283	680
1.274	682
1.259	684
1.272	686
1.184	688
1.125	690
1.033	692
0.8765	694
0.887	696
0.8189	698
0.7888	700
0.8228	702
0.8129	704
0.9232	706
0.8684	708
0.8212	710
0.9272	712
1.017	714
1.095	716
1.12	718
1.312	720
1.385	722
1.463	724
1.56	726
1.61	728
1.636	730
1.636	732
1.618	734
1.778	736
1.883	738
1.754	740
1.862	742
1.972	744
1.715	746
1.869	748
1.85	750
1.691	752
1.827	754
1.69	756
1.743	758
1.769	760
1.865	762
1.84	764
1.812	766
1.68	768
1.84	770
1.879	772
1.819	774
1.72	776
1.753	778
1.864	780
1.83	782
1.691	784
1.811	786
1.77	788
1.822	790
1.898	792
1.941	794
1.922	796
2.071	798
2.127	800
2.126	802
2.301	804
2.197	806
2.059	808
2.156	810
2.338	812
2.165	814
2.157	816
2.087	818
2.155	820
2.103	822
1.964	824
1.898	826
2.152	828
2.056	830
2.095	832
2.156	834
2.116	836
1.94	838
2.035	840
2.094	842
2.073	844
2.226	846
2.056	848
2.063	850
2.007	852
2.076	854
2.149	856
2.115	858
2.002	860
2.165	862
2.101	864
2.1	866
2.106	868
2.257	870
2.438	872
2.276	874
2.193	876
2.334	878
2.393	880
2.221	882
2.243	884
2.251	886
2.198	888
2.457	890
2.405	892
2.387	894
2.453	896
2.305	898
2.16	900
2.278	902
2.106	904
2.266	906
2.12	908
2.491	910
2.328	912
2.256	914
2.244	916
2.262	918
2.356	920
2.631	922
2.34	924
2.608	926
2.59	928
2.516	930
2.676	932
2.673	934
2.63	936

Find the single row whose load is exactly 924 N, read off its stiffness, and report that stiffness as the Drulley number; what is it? 2.34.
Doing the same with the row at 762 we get 1.865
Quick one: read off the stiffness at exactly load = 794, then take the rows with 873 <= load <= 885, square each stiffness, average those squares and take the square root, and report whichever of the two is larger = 2.28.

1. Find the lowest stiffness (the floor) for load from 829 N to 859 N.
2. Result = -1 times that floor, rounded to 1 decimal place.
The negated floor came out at -1.9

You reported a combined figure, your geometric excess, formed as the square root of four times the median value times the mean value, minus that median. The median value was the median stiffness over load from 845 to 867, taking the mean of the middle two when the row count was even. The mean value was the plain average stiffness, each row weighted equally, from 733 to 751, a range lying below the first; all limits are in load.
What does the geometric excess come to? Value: 1.8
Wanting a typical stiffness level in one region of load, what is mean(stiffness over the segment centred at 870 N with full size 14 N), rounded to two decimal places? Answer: 2.21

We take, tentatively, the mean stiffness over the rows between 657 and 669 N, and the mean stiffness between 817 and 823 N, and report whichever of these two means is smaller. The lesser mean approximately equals 1.8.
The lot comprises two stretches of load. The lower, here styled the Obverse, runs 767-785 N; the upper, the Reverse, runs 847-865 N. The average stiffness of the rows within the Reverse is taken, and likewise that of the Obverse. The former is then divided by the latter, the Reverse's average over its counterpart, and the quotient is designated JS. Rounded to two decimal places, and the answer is 1.17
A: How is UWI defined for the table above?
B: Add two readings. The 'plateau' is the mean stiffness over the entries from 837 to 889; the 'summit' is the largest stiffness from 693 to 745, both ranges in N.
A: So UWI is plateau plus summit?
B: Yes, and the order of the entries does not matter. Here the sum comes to 4.13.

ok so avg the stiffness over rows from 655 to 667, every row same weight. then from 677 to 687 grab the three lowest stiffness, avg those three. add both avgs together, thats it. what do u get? 3.1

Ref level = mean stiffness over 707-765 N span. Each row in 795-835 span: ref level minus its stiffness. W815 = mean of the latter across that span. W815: -0.6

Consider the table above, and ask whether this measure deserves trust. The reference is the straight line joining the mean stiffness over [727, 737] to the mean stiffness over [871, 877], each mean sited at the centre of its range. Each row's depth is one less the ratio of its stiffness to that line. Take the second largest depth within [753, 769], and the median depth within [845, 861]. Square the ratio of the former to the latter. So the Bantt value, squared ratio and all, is 0.5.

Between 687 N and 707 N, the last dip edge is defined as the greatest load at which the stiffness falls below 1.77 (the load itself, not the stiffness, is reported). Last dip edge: 706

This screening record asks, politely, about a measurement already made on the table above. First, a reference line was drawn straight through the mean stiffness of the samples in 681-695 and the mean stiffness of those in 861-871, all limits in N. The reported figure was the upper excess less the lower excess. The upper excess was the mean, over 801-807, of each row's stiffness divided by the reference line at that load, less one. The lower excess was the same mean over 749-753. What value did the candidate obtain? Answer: 0.05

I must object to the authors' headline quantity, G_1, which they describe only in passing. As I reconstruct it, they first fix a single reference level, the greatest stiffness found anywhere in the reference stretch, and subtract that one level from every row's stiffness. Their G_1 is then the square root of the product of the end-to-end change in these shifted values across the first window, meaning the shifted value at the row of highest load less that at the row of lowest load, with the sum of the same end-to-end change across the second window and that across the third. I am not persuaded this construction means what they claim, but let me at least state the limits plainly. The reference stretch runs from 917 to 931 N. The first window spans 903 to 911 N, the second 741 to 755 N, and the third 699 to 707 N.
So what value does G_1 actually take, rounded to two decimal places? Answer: 0.20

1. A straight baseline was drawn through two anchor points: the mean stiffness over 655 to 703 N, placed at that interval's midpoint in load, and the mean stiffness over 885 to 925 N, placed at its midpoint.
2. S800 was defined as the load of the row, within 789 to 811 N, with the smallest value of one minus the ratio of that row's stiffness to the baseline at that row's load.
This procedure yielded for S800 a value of 804 N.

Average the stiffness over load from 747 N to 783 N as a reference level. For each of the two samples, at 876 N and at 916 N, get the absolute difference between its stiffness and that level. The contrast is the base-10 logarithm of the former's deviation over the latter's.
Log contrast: -0.1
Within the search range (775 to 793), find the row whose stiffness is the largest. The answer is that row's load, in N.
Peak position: 792 N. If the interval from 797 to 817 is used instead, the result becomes 812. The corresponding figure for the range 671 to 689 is 672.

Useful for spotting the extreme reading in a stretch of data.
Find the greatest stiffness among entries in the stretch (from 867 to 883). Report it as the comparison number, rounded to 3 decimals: 2.438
